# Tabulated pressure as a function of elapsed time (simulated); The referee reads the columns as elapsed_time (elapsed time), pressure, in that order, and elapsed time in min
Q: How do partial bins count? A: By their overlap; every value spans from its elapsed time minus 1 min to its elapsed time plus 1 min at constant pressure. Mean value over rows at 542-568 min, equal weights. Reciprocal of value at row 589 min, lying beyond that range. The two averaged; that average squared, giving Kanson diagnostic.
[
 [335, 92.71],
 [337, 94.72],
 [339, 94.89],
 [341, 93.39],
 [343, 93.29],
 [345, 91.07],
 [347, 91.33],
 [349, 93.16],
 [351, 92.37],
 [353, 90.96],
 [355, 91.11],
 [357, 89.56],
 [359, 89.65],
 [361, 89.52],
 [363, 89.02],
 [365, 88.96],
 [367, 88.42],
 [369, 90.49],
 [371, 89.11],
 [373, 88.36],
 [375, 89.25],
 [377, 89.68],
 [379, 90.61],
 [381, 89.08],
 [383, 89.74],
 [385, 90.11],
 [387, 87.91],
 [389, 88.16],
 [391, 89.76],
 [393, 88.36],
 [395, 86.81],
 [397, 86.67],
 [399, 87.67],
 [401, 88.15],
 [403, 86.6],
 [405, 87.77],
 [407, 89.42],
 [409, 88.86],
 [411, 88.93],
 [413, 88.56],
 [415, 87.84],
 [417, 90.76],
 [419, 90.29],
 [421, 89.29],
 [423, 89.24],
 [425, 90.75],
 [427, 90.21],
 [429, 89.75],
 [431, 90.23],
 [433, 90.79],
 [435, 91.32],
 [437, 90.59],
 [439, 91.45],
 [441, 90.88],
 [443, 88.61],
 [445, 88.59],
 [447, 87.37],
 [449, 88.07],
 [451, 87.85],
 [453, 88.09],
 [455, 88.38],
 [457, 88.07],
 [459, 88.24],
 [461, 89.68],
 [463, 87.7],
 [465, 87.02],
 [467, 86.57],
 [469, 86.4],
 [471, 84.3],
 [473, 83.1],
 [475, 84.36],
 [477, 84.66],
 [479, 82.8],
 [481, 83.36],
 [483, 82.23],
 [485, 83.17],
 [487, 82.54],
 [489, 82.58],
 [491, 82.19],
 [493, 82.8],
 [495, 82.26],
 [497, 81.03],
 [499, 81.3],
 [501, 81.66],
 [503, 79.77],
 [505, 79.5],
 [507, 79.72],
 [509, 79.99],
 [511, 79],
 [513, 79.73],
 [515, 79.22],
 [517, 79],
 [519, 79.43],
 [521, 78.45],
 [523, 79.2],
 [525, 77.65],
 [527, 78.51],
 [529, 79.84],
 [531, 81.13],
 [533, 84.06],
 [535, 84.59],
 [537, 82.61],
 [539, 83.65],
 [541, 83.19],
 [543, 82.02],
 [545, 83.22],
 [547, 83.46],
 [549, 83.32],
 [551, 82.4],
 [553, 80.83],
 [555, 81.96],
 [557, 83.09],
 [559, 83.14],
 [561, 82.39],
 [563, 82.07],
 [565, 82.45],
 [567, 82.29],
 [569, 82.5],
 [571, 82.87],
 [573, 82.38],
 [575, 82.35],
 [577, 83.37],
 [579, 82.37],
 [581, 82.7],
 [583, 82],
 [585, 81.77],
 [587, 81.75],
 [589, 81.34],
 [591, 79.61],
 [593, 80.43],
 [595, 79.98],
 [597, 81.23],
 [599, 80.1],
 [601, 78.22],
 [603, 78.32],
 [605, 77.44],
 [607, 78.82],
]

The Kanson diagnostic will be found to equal 1703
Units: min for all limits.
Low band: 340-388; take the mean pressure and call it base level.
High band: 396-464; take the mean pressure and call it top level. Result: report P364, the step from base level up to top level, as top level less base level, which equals -1.2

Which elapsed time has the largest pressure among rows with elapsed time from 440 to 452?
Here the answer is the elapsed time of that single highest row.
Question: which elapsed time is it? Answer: 441 min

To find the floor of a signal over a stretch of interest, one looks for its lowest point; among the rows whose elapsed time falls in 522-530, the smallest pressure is 77.65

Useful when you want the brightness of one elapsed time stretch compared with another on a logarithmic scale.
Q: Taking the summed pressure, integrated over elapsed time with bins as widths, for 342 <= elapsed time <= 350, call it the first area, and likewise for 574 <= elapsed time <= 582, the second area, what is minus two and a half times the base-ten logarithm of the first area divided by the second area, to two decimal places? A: -0.12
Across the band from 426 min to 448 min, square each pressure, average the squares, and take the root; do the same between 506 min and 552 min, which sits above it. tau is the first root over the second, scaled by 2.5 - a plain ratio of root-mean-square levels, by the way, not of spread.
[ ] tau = 2.78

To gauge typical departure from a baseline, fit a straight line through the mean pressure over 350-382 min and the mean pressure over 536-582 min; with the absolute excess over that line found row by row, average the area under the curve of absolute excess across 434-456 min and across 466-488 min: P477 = 47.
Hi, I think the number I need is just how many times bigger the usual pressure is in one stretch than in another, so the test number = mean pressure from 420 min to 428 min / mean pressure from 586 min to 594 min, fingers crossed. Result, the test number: 1.11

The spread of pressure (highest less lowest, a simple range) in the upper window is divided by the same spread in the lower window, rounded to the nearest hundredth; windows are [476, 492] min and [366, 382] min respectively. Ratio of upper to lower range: 1.10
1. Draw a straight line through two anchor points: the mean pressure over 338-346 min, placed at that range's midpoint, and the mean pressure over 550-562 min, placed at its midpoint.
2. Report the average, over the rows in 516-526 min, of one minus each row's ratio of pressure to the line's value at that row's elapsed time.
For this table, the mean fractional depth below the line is 0.06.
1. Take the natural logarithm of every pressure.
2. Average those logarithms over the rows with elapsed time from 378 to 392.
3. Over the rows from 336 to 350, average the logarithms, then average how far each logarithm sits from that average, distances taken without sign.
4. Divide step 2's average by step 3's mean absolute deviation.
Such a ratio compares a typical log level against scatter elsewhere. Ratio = 379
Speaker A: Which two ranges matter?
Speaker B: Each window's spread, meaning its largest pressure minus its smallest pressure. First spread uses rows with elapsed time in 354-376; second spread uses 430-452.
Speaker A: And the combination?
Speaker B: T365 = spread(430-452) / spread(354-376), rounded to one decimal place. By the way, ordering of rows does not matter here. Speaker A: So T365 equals 1.5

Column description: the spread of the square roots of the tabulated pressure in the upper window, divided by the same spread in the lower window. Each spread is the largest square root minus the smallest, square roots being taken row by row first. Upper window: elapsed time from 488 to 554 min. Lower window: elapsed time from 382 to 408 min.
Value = 2.1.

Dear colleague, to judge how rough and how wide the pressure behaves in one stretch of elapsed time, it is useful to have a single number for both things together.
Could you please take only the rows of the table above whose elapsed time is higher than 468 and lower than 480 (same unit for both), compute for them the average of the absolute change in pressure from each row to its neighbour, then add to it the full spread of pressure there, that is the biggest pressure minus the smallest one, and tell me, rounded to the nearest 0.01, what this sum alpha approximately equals 4.94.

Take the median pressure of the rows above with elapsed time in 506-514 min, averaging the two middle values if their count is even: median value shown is 79.7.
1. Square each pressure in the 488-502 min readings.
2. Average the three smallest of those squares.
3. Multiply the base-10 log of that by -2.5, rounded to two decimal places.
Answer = -9.55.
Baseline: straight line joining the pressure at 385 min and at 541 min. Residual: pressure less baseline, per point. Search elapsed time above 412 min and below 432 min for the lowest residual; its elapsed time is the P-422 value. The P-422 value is 415 min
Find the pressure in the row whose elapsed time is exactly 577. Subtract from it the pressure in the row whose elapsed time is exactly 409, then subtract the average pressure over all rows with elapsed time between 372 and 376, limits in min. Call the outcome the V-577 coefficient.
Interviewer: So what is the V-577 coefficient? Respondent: -94.3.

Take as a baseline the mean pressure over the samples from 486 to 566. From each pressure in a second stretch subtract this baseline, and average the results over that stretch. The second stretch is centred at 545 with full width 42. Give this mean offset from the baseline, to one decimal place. 0.8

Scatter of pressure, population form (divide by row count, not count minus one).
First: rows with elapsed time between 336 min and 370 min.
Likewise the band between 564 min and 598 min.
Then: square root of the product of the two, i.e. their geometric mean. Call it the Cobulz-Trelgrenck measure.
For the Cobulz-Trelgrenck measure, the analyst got 1.4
